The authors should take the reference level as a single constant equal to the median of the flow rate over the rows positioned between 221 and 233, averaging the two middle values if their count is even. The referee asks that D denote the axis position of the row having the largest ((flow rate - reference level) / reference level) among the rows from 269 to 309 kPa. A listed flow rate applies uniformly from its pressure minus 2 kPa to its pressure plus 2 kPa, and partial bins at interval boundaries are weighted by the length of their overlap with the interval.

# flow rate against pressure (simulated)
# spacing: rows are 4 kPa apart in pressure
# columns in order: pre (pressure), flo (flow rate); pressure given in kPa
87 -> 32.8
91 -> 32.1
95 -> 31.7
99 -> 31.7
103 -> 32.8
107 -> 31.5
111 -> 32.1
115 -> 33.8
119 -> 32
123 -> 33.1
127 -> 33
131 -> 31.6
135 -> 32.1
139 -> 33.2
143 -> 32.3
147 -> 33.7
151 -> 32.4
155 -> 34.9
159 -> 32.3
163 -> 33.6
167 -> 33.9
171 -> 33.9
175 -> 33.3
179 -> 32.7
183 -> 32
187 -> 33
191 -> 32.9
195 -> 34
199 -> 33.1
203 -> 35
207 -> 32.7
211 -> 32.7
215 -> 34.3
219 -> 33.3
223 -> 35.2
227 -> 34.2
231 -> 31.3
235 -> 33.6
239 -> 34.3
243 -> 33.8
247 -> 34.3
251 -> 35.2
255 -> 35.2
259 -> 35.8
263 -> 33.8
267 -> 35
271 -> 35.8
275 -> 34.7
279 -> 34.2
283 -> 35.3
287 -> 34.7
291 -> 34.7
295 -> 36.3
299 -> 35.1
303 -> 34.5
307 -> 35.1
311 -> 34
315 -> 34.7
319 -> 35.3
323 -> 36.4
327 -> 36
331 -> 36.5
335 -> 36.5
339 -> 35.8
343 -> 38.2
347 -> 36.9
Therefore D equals 295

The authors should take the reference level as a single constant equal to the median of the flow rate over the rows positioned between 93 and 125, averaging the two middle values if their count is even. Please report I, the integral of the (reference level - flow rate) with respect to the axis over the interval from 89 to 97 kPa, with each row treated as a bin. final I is 1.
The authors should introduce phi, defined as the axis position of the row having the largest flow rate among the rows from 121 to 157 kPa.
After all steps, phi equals 155 kPa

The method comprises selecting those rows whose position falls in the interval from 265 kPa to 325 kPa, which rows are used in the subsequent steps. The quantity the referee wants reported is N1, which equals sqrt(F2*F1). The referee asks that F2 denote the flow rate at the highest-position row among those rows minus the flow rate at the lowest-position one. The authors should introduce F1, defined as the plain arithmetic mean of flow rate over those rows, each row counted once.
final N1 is 7.0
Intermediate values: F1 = 35.1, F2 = 1.40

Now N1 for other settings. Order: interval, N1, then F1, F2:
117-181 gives 4.8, 33.0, 0.70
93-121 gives 3.1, 32.2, 0.30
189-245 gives 5.5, 33.6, 0.90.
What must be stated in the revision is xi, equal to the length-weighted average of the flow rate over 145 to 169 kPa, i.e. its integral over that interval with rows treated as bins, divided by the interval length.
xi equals 33.5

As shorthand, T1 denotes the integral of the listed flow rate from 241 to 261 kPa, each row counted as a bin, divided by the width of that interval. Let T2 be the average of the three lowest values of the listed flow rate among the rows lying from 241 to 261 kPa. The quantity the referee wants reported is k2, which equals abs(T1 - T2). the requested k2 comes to 0.43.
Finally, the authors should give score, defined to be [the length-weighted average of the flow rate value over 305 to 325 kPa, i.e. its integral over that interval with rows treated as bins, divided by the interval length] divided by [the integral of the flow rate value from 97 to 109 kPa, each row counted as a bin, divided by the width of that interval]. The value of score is 1.10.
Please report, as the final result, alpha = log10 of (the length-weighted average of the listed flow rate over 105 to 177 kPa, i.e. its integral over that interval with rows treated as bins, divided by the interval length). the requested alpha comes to 1.52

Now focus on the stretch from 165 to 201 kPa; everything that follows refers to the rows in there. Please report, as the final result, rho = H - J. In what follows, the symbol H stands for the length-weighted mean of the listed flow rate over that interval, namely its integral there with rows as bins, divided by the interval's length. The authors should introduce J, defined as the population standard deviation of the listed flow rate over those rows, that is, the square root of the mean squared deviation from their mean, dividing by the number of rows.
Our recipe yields 32.6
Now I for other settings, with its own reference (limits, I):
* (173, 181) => -8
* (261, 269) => -19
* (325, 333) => -34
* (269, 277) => -26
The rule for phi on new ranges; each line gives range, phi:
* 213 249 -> 223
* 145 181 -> 155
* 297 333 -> 331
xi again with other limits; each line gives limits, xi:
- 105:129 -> 32.6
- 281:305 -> 35.1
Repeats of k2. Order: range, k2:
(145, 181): 0.94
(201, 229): 1.01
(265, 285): 0.37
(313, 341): 0.62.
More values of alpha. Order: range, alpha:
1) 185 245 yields 1.53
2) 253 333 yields 1.55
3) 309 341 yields 1.55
